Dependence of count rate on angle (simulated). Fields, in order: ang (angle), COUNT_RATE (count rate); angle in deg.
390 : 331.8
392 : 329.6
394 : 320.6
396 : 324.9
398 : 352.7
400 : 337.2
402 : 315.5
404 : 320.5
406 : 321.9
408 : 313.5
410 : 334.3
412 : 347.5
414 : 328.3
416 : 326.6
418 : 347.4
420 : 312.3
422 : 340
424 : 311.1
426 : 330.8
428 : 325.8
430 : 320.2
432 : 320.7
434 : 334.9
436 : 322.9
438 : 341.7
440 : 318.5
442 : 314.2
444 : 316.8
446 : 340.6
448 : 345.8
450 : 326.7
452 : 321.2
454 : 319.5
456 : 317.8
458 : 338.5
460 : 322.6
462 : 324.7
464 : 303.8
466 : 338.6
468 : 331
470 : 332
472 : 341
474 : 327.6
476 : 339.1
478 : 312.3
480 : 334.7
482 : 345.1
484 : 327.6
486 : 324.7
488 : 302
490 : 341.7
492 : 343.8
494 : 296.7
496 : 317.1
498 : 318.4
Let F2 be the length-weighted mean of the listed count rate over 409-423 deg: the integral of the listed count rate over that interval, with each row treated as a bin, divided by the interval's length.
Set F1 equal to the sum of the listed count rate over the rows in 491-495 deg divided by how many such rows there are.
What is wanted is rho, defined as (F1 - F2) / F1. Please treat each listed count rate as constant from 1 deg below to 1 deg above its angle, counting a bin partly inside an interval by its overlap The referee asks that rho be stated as -0.042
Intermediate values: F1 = 320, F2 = 334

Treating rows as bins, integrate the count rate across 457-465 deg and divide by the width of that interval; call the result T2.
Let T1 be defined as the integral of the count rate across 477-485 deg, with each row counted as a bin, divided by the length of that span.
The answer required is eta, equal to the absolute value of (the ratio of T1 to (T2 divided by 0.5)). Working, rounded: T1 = 330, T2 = 322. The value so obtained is 0.512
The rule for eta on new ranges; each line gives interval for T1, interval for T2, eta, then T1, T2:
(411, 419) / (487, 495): 0.526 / 337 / 321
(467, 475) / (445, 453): 0.499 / 333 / 334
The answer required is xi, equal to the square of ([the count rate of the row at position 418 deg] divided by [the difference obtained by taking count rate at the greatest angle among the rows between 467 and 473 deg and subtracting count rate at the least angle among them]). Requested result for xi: 1207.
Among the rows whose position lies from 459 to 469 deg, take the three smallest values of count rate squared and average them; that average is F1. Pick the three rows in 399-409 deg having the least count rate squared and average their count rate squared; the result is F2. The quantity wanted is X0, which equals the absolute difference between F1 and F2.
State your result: 418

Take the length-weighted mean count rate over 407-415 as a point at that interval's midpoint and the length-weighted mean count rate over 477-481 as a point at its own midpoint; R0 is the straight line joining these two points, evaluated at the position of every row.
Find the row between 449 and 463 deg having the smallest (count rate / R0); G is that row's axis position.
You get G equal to 456 deg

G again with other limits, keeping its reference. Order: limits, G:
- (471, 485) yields 478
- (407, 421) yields 408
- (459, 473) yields 464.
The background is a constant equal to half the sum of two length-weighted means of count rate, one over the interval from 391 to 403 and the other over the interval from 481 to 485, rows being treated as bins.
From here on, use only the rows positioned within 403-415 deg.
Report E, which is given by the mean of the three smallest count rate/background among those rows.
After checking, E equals 0.956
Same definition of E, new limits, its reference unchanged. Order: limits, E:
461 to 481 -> 0.941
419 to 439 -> 0.944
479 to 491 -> 0.955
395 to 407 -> 0.958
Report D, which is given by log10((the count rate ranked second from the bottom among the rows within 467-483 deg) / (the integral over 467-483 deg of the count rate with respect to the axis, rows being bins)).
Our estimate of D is -1.21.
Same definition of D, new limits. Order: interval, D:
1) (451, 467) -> -1.21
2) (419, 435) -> -1.22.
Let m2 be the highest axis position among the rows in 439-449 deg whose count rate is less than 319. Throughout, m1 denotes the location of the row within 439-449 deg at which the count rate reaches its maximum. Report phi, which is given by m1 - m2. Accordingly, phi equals 4 deg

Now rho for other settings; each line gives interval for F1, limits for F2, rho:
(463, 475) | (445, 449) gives -0.043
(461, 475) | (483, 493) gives 0.001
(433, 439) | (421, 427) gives 0.018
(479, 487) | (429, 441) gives 0.020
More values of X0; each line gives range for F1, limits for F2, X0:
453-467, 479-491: 2861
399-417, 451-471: 1724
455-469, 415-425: 1207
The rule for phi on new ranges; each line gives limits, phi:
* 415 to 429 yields -6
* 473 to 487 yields 4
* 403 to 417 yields 4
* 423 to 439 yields 14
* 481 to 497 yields -14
